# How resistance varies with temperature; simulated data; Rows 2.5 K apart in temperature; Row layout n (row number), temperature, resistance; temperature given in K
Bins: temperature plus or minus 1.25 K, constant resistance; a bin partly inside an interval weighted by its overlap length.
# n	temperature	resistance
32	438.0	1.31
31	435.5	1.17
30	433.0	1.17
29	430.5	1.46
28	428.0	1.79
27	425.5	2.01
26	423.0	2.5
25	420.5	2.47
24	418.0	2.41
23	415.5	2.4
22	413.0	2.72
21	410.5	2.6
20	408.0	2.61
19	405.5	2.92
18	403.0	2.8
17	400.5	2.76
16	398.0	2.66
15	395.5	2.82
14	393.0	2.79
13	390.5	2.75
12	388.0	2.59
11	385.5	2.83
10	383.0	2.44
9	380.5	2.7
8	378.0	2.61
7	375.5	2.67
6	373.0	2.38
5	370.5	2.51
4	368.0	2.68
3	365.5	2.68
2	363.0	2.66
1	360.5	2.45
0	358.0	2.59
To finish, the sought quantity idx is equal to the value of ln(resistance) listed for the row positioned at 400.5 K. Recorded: 1.02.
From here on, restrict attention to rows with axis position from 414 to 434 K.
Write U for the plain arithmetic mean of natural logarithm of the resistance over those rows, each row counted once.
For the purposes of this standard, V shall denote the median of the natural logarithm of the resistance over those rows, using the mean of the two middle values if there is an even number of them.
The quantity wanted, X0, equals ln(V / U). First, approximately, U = 0.67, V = 0.79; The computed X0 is 0.155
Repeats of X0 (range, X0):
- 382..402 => 0.019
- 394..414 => 0.002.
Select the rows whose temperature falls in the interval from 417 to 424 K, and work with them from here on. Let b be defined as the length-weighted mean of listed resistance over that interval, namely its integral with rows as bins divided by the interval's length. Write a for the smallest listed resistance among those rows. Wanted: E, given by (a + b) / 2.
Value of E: 2.44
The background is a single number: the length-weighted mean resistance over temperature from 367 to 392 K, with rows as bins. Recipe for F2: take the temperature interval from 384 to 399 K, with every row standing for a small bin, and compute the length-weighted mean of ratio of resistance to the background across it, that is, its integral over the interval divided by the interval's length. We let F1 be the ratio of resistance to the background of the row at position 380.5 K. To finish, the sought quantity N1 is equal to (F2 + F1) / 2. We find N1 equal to 1.04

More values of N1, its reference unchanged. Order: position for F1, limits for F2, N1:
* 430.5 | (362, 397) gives 0.79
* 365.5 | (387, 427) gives 1.01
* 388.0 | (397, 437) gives 0.93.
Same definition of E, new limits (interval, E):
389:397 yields 2.76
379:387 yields 2.55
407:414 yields 2.62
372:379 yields 2.47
